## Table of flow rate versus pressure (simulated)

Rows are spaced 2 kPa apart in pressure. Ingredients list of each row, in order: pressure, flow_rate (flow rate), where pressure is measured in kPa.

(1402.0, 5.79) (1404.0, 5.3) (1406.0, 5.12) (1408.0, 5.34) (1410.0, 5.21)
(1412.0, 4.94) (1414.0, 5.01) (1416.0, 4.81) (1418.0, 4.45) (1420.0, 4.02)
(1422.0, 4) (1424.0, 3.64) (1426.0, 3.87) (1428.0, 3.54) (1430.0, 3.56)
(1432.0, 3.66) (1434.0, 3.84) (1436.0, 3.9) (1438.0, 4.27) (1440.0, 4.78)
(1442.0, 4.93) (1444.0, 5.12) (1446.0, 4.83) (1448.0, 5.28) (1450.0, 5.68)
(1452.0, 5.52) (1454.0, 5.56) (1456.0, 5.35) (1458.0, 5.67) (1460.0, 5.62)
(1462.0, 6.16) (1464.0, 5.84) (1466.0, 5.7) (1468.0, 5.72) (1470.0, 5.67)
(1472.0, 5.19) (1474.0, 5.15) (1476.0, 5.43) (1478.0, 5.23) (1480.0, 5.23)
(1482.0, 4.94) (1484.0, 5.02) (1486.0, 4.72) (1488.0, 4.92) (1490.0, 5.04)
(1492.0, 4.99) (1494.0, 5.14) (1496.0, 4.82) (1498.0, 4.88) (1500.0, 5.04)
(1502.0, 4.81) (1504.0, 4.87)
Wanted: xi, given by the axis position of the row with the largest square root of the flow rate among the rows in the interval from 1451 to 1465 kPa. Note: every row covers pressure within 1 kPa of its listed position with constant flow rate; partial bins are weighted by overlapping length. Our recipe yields 1462.0 kPa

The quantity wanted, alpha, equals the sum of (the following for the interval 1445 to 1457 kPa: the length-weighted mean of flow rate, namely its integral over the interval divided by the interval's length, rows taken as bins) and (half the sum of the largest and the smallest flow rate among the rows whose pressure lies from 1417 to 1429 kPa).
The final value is 9.4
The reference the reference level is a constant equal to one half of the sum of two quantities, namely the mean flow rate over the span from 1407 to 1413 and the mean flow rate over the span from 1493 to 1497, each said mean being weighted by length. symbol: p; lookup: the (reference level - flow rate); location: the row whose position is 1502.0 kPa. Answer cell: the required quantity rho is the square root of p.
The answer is 0.51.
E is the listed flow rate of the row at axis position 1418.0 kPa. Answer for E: 4.45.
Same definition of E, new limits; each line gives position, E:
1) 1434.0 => 3.84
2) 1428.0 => 3.54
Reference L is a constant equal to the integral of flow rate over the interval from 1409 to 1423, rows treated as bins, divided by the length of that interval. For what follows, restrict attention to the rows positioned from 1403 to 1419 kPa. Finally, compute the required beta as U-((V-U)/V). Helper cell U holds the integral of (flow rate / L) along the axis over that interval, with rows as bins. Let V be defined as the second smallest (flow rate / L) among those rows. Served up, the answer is 33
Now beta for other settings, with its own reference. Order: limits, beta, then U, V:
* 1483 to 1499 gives 32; 17.1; 1.04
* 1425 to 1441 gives 30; 13.6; 0.77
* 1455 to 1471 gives 35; 19.7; 1.21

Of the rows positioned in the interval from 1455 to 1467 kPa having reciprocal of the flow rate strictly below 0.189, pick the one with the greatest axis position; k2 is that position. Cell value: 1466.0 kPa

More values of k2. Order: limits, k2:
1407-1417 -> 1408.0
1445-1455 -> 1454.0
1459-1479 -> 1476.0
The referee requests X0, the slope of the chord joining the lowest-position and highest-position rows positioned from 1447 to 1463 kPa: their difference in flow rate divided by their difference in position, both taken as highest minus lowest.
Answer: 0.06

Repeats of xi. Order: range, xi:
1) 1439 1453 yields 1450.0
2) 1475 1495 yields 1476.0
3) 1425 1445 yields 1444.0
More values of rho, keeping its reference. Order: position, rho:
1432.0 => 1.19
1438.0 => 0.90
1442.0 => 0.38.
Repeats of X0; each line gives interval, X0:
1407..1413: -0.10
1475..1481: -0.05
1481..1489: 0.00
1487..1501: 0.01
